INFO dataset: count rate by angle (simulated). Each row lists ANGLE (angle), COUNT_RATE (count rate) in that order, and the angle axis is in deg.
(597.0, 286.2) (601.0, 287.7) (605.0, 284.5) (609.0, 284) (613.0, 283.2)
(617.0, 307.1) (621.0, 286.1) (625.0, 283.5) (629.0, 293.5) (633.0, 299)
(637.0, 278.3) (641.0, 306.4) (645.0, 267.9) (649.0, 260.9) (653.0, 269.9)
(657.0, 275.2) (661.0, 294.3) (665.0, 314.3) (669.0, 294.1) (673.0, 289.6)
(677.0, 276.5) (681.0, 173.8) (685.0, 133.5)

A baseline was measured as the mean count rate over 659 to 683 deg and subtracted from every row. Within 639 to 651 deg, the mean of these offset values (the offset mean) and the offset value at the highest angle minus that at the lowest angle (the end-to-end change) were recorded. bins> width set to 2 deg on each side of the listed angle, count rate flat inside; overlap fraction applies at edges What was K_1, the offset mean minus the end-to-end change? 50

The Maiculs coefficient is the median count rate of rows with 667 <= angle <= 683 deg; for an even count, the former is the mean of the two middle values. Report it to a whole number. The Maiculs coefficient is 283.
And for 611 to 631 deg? 286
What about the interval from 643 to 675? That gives 282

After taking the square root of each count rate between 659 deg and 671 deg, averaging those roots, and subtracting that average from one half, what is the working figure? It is -16.8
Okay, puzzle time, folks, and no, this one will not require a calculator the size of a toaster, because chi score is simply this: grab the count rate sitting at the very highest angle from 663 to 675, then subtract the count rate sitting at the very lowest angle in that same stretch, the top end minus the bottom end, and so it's -25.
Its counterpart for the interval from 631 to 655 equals -29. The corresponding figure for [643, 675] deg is 22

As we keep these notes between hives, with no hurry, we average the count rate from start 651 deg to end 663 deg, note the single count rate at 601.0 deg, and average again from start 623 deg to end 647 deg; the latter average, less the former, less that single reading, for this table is -279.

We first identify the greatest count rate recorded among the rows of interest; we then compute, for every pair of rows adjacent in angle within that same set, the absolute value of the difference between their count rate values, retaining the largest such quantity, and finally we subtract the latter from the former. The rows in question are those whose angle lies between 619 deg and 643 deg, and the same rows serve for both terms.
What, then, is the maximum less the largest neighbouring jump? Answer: 278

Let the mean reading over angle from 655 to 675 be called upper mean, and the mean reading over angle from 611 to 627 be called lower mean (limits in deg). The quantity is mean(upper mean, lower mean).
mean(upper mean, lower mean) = 292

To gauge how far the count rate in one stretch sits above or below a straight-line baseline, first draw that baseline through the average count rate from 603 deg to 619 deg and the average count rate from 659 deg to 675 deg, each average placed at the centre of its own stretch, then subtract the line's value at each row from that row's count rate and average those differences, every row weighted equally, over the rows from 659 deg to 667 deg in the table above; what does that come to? 6.8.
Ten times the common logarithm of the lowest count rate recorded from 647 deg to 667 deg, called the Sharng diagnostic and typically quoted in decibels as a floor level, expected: 24.2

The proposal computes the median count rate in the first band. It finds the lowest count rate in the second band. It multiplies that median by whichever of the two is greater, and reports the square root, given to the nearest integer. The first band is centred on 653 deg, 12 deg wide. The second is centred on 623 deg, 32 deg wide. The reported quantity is 274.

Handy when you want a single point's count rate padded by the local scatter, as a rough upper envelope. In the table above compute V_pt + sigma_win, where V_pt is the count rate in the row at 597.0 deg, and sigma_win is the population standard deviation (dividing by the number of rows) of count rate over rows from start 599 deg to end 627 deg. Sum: 294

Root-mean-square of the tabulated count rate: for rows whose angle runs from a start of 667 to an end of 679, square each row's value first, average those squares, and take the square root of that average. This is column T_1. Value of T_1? 286.8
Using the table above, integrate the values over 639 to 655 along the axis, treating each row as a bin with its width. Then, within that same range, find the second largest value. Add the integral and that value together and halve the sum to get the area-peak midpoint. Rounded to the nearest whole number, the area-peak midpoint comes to 2345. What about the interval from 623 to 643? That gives 3071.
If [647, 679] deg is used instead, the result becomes 4697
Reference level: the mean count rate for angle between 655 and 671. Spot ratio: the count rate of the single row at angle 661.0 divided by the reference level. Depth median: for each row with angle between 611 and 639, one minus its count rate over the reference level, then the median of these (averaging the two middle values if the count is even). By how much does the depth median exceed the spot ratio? -0.97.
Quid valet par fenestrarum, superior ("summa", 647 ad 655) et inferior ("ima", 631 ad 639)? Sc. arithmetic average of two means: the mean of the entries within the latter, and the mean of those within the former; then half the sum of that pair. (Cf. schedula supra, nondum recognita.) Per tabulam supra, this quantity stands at 277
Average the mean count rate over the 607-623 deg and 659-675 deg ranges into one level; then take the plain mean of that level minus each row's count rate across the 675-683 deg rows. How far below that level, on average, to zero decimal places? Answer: 69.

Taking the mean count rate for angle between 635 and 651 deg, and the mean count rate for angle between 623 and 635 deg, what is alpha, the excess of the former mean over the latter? -14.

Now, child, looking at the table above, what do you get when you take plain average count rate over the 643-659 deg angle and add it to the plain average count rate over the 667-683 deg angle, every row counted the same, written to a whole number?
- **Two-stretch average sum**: 527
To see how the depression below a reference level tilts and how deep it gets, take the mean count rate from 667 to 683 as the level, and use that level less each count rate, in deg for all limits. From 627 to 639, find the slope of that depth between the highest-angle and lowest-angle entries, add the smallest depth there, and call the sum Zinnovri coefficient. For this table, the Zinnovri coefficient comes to -39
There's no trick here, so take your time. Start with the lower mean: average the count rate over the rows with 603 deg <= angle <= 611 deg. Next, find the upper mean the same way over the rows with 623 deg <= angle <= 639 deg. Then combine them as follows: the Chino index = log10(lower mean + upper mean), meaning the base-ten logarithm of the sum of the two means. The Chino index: 2.76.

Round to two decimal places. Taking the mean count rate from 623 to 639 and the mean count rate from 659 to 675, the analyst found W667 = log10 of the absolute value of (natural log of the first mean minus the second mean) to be 2.47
